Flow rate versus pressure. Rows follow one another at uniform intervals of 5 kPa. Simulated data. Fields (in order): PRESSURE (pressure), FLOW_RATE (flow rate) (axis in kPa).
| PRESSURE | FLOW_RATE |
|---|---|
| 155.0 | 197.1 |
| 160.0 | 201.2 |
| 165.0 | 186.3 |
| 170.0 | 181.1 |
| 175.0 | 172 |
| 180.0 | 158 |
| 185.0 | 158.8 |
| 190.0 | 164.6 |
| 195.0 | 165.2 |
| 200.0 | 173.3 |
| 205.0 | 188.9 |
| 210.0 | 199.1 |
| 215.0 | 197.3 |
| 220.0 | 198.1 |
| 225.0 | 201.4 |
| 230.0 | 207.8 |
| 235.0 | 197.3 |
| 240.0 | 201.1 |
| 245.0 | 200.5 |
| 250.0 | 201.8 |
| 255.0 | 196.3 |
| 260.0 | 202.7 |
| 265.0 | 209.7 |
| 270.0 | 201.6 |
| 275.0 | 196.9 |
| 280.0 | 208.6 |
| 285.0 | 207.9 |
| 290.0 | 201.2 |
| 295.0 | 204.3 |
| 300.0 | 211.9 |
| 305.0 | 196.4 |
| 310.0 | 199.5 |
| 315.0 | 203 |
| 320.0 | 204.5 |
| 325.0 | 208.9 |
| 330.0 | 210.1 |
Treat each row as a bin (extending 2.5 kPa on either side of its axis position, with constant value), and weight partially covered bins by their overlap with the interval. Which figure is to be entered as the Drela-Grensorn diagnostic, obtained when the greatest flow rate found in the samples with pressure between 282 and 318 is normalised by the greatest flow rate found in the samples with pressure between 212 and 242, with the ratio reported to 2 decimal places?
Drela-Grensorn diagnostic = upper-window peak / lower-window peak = 1.02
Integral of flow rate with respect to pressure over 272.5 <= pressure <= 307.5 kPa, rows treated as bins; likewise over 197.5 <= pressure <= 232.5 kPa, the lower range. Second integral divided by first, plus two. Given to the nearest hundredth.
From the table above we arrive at 2.96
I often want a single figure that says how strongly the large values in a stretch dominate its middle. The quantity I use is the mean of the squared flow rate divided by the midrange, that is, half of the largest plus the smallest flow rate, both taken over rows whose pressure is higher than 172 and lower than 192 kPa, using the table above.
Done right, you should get 162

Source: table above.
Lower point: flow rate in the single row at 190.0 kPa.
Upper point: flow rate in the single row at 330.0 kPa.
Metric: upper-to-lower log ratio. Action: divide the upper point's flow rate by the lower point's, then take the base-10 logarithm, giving 0.11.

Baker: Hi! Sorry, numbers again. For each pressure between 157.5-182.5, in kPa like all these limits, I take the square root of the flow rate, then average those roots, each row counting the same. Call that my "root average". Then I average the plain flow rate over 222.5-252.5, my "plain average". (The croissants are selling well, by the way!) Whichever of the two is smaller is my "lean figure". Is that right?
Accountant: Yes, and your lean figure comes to 13.4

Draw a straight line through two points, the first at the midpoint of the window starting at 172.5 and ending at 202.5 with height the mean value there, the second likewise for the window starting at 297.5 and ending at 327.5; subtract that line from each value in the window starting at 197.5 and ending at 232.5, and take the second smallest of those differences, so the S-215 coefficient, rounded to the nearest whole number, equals 18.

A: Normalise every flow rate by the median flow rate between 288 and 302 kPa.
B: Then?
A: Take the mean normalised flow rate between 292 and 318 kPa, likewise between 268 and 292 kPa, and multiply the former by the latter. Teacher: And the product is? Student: 0.99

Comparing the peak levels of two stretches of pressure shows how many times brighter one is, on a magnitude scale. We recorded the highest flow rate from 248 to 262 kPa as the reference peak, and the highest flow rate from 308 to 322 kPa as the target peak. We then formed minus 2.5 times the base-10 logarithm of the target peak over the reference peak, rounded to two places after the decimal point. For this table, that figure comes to -0.01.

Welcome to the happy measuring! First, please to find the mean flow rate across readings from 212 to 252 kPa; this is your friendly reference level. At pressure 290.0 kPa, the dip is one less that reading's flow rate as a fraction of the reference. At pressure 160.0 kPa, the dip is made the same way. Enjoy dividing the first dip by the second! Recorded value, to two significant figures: 1.0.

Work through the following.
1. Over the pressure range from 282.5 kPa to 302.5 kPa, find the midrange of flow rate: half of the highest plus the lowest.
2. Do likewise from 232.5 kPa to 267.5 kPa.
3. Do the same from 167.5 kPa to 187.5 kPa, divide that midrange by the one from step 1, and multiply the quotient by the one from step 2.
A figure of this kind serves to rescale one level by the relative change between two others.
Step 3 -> 167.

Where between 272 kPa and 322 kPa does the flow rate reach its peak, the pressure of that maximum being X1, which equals 300.0 kPa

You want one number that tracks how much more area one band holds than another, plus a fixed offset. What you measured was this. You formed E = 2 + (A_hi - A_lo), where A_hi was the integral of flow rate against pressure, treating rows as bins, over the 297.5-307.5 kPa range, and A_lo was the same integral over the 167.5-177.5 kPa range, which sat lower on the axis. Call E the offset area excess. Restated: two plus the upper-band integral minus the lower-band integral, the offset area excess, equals 278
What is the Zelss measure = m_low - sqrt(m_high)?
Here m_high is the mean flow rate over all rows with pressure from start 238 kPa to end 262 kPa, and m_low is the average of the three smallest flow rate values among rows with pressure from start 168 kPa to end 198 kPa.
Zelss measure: 146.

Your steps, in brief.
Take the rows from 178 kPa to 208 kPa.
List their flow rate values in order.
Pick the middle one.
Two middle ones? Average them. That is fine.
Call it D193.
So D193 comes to 165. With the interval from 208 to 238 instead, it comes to 199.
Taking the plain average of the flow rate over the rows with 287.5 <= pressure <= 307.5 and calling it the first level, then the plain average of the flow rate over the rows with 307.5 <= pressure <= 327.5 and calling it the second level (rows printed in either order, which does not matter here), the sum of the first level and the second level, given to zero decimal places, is 407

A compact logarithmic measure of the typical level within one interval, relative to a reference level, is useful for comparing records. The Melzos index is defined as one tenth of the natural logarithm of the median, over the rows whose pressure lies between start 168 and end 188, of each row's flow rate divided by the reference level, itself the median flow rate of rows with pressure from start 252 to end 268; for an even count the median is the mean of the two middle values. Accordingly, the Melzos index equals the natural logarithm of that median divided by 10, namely -0.0203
